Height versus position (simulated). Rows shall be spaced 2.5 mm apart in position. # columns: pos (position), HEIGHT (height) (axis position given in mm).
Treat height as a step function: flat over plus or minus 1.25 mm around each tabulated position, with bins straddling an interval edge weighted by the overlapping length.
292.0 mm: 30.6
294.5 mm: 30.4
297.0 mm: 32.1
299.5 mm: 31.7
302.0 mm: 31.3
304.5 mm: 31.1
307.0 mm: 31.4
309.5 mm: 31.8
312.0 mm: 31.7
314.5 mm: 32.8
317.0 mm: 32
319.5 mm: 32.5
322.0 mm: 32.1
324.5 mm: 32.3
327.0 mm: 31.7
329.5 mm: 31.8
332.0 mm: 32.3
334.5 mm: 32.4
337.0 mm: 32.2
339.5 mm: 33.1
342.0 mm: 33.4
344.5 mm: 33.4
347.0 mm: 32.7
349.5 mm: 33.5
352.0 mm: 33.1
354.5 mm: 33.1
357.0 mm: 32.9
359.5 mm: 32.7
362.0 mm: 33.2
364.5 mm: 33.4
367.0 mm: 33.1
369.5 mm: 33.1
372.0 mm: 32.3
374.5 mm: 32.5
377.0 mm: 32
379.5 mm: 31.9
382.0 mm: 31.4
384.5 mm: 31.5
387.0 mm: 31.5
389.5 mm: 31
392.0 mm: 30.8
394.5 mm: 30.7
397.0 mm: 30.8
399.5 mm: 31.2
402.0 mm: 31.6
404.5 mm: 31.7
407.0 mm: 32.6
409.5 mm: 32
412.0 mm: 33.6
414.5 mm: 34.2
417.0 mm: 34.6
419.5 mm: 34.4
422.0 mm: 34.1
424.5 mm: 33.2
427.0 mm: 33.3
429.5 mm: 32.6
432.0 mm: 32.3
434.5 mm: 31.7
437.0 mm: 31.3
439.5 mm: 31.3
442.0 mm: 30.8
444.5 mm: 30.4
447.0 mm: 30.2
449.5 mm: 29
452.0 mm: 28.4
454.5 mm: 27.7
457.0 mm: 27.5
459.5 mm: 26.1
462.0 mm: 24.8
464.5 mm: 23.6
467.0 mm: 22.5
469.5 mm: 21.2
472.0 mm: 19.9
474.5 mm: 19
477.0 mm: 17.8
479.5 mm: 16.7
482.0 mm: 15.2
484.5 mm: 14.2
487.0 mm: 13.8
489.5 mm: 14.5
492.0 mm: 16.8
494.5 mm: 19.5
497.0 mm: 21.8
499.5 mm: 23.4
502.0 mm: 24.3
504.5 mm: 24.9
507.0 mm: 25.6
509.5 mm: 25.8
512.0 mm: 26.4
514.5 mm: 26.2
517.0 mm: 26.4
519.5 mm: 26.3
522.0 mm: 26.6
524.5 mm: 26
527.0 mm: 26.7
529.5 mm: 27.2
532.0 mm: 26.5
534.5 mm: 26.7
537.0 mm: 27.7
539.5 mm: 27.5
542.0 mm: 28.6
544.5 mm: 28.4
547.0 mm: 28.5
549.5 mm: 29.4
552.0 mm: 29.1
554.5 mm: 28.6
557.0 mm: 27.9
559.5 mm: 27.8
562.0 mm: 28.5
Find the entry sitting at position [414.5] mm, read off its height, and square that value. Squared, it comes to 1170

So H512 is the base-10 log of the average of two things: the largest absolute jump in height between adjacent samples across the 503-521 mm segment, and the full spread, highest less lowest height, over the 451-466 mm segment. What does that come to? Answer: 0.44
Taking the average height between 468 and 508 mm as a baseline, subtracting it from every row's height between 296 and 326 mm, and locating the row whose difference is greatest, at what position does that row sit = 314.5 mm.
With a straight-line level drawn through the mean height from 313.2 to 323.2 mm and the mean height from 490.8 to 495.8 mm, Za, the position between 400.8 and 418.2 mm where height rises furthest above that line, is 417.0 mm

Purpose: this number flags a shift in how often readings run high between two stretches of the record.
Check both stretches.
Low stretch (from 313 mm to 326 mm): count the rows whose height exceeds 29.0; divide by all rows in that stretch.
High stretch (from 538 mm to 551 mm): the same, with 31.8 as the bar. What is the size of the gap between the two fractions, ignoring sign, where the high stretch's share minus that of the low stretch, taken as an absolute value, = 1.0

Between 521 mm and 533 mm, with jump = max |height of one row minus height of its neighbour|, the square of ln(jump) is 0.13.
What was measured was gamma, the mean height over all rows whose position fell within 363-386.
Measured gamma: 32.4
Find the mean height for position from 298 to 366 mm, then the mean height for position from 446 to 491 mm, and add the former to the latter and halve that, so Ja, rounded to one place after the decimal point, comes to 27.1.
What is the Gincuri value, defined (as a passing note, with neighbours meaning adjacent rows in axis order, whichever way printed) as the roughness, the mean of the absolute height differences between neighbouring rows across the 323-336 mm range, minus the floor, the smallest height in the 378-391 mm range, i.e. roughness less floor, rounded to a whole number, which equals -31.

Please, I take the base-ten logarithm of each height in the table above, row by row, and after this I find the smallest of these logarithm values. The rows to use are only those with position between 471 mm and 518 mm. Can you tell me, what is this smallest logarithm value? 1.14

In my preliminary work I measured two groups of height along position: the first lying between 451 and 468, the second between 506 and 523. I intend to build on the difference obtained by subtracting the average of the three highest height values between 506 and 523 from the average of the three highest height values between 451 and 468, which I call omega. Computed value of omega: 1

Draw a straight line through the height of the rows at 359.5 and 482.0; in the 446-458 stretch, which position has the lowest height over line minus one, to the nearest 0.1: 454.5 mm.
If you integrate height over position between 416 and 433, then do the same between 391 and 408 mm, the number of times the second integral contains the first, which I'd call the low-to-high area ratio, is 0.94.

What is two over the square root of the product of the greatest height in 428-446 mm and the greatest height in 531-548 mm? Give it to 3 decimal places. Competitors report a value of 0.065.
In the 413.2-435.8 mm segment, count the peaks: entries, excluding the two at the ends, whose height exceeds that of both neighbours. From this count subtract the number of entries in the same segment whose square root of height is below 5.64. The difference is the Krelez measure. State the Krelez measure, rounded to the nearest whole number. 1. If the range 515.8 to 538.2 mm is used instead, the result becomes -7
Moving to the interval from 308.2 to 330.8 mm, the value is -1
